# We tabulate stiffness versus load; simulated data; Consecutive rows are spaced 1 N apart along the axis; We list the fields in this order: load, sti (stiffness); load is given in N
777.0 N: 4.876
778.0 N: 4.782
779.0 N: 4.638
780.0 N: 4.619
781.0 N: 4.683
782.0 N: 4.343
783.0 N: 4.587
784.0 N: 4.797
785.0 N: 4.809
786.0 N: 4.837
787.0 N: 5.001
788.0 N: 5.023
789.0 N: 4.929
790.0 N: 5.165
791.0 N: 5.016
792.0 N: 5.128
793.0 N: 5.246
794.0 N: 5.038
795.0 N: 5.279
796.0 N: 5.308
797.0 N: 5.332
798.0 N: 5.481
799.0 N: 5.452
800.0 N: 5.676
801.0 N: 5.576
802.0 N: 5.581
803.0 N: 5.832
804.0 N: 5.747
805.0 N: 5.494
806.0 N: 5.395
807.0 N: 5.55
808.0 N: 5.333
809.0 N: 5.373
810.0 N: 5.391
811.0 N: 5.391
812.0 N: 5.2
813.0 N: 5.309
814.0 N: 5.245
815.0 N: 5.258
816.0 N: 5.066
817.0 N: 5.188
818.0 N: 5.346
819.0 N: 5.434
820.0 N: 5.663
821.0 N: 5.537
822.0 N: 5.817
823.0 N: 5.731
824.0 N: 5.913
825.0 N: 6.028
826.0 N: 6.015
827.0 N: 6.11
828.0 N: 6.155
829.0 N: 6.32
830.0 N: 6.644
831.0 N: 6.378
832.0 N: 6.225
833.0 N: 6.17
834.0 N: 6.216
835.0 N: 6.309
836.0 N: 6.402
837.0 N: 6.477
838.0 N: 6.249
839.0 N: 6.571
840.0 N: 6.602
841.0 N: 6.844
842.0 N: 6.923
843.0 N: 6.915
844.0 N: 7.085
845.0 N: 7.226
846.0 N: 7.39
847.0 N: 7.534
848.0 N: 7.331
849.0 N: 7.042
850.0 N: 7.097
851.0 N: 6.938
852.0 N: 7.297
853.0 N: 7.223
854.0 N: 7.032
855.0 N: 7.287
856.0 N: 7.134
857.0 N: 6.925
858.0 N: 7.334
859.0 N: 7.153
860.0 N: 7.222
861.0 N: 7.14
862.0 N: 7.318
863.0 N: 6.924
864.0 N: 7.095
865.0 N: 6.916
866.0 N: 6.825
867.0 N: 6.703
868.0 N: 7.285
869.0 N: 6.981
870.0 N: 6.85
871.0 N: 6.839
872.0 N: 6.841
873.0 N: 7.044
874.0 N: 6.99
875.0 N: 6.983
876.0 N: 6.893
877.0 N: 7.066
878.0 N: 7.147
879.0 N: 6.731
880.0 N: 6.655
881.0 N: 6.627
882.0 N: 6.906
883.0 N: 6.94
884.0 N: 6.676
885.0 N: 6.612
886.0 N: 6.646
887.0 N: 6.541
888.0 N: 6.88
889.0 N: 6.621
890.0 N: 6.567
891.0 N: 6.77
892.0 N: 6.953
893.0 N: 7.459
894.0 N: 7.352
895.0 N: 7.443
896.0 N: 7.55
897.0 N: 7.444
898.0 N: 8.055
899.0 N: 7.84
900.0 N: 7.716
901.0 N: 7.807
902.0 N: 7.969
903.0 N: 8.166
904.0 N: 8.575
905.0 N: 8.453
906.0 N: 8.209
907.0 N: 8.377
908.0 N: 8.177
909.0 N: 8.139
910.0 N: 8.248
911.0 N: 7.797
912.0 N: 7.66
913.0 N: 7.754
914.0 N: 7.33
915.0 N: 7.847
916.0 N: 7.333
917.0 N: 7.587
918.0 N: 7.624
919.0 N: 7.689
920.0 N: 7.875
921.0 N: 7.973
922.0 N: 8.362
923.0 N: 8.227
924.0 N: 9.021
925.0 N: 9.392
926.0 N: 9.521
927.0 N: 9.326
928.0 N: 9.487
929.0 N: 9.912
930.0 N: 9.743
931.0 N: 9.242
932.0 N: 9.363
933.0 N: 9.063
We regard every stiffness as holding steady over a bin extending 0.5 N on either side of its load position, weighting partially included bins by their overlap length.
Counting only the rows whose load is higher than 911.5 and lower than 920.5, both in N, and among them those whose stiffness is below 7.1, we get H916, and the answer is 0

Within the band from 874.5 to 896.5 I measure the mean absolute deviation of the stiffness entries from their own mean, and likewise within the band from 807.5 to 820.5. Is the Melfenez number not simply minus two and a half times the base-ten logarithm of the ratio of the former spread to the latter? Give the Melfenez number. -0.9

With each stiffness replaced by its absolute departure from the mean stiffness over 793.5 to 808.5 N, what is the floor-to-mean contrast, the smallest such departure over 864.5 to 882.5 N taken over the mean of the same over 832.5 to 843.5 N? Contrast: 1.1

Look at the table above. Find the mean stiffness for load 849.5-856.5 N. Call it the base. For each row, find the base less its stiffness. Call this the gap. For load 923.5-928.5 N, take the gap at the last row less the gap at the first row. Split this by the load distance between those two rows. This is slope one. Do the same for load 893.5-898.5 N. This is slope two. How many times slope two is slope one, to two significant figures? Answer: 0.66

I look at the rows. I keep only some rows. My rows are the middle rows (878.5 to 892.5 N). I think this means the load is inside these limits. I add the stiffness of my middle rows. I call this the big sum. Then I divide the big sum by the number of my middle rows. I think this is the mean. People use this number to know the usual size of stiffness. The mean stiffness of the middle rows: 6.7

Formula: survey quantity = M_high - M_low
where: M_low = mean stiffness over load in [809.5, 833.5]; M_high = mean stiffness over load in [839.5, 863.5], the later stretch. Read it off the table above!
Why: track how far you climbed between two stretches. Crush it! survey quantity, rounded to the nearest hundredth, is 1.39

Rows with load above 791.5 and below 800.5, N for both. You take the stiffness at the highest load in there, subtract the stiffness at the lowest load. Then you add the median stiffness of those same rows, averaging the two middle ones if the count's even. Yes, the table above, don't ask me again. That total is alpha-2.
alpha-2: 5.9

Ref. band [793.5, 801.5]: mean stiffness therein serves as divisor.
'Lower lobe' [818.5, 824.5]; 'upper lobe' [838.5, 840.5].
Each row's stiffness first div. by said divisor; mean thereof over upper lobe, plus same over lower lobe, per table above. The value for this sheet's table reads 2.28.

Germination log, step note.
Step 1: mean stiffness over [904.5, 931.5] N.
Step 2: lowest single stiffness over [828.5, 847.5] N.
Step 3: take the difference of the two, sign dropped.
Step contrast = 2.21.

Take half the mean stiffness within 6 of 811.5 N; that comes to 2.7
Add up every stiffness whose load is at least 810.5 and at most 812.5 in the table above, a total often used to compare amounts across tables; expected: 10.6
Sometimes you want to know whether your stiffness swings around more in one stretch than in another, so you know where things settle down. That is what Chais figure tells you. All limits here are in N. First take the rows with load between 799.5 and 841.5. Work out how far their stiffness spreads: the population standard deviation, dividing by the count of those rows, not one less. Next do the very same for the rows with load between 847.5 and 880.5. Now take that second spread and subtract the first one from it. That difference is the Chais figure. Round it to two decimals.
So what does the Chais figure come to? -0.29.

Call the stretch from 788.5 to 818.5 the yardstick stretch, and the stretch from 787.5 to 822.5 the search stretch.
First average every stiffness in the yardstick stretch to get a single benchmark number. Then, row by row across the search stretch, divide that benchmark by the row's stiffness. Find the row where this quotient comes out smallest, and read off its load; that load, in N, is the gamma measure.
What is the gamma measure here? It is 803.0 N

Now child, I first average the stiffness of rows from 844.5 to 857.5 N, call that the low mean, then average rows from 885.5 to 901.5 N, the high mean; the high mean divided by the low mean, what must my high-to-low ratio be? 1.01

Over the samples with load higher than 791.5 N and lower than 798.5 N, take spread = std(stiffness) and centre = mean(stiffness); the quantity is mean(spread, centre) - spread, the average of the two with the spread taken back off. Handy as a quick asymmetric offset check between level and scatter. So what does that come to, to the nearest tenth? 2.6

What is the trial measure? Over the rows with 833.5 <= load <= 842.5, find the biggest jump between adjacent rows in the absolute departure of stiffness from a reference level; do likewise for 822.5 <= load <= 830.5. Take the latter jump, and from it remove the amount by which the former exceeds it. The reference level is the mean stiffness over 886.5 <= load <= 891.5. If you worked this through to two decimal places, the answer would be 0.33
